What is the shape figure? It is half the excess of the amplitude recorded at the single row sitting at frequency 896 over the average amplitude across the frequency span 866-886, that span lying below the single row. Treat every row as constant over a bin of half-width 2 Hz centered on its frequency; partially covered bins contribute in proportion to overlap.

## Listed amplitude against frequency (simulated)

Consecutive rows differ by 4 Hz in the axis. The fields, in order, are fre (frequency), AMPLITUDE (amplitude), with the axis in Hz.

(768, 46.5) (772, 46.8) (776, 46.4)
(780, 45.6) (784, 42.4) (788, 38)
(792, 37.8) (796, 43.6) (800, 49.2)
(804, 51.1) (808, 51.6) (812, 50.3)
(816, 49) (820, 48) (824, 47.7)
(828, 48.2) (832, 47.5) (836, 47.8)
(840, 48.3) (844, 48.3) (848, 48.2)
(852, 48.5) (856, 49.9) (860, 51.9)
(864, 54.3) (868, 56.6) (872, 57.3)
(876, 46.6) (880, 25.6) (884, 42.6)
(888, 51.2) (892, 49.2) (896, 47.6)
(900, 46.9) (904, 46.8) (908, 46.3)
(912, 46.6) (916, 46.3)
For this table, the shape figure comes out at 1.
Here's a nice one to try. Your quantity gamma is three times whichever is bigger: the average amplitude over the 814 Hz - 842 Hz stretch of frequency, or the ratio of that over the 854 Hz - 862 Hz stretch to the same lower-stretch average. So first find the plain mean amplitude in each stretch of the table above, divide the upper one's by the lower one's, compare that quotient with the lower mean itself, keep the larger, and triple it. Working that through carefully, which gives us 144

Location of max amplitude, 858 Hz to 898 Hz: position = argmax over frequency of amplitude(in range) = 872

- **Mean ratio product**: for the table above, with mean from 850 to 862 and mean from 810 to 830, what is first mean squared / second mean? 51.6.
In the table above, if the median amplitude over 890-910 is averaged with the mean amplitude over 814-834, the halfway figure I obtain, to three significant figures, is 47.5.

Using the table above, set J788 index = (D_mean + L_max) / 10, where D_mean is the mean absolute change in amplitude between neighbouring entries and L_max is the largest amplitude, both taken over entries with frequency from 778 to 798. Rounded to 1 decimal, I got 4.9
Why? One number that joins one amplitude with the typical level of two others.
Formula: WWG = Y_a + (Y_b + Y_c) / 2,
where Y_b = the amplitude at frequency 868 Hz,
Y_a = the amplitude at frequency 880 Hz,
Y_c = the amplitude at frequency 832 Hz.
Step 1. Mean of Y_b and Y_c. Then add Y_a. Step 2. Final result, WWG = 78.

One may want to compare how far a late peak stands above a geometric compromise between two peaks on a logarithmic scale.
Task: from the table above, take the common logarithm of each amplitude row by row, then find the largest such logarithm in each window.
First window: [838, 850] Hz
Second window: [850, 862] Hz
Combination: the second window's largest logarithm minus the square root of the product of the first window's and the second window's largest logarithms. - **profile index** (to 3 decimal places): 0.016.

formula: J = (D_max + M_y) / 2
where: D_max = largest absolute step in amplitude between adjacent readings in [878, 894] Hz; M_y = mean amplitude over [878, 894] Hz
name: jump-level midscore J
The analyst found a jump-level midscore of 29.6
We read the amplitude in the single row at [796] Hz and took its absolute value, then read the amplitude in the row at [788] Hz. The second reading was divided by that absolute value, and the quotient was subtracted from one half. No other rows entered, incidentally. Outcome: -0.37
